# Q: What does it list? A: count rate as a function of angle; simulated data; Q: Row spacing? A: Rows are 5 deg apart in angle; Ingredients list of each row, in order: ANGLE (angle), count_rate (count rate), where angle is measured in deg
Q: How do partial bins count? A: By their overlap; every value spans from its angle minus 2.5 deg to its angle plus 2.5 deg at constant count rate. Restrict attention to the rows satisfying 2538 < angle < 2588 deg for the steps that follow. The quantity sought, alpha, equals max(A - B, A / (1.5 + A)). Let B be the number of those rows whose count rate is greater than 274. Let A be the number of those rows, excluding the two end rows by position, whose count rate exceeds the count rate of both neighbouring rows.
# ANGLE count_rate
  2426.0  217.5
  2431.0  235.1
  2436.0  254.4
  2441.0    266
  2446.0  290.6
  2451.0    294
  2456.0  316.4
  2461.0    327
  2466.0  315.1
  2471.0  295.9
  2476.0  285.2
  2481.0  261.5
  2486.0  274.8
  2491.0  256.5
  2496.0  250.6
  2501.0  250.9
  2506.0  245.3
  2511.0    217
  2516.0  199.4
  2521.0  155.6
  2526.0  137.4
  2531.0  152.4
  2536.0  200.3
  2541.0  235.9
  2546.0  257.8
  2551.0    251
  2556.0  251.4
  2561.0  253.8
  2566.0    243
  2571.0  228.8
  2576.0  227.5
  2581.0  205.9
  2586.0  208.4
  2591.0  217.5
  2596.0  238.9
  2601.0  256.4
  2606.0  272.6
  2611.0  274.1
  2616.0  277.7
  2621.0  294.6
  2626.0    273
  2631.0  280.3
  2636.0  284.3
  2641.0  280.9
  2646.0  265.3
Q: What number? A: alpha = 2.0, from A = 2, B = 0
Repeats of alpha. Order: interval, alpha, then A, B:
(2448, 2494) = 0.6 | 2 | 7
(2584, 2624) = 0.0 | 0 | 3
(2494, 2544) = 1.0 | 1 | 0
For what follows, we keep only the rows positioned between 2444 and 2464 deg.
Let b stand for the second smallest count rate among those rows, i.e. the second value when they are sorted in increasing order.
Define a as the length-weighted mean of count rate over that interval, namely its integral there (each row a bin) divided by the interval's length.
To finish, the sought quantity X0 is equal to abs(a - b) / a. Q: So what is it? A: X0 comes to 0.04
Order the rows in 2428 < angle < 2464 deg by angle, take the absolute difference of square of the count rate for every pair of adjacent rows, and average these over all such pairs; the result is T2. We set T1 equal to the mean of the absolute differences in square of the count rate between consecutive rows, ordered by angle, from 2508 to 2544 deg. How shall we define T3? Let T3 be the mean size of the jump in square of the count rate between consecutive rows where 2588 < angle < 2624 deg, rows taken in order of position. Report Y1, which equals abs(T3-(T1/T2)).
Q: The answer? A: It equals 6579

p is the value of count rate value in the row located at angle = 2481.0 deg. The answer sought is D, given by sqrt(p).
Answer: 16.2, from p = 261.5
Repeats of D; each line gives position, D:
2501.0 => 15.8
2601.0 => 16.0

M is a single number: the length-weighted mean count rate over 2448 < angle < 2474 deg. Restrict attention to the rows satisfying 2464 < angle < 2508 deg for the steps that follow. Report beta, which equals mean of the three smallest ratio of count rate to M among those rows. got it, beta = 0.81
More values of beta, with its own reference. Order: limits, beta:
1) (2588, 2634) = 0.77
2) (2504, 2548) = 0.48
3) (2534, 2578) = 0.71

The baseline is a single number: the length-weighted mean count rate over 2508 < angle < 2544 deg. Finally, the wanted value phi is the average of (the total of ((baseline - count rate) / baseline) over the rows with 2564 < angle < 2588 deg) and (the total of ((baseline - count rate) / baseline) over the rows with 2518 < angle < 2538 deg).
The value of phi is -0.20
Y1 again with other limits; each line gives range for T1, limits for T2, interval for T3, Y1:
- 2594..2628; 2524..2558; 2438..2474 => 9257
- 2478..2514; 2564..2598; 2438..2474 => 9256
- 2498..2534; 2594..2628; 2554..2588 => 4043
